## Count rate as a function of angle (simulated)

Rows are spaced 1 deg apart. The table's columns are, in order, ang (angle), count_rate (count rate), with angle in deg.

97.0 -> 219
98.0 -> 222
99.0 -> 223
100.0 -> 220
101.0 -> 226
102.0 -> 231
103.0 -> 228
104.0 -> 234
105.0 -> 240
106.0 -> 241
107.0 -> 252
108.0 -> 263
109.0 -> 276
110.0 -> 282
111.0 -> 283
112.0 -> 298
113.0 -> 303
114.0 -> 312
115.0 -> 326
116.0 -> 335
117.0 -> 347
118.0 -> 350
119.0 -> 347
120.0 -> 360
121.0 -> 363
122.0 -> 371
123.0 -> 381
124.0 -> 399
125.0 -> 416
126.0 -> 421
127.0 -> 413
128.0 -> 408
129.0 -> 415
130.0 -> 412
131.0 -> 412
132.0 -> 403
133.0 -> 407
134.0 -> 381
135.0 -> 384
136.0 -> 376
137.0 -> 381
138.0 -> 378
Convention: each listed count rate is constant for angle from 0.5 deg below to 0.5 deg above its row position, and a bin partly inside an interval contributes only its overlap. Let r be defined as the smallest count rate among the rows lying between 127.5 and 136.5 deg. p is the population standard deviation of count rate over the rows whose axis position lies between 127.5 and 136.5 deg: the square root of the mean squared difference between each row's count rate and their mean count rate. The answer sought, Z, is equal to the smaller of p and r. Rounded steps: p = 14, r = 376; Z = 14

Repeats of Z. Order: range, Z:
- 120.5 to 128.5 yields 21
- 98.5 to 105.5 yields 6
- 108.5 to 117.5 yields 24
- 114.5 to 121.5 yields 12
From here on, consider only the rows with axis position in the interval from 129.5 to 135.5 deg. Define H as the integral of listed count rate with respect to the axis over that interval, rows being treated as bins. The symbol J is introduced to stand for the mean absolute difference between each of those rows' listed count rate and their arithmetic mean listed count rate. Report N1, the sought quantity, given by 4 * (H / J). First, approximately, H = 2399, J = 12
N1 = 830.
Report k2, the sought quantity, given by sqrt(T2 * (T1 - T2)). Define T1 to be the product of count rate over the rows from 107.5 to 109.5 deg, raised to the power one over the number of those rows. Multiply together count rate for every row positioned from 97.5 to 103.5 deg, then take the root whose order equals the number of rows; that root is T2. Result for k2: 100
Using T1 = 269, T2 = 225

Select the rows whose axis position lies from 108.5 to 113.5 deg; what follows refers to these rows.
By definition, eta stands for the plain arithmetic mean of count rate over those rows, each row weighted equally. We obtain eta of 288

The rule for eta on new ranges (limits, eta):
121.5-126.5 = 398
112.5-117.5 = 325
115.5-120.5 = 348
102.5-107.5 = 239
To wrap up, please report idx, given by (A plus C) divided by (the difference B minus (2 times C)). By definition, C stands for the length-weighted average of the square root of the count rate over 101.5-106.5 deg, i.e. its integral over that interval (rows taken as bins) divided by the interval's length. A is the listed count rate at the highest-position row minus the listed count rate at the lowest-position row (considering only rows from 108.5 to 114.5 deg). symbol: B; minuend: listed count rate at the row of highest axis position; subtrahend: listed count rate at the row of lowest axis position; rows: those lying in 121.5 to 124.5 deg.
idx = -19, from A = 36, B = 28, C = 15.3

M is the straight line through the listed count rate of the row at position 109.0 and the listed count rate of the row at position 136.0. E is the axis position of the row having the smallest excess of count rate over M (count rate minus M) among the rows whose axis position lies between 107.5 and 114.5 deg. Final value 108.0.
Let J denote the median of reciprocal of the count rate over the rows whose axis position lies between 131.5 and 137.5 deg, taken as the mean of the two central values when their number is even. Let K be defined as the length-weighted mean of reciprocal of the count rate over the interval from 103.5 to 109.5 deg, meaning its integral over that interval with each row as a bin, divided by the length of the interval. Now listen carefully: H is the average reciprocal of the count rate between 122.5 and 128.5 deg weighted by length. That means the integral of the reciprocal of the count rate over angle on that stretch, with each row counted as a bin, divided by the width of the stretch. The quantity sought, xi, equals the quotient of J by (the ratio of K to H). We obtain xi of 0.0016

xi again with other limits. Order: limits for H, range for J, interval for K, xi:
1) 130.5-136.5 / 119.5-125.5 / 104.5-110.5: 0.0017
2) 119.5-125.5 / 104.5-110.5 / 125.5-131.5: 0.0042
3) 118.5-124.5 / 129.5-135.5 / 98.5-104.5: 0.0015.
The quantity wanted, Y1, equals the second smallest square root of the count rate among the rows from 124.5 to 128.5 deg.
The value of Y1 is 20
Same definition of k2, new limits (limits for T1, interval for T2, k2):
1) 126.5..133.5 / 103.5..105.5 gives 202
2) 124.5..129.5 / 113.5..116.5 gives 171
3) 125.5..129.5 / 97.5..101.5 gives 207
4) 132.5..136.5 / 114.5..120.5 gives 121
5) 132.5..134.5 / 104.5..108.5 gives 190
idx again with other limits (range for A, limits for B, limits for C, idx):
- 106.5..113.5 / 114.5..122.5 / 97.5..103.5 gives 4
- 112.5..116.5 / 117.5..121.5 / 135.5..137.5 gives -2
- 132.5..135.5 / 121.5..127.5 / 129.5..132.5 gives -2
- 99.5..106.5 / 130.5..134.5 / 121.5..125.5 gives -1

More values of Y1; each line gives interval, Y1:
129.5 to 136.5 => 20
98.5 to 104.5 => 15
